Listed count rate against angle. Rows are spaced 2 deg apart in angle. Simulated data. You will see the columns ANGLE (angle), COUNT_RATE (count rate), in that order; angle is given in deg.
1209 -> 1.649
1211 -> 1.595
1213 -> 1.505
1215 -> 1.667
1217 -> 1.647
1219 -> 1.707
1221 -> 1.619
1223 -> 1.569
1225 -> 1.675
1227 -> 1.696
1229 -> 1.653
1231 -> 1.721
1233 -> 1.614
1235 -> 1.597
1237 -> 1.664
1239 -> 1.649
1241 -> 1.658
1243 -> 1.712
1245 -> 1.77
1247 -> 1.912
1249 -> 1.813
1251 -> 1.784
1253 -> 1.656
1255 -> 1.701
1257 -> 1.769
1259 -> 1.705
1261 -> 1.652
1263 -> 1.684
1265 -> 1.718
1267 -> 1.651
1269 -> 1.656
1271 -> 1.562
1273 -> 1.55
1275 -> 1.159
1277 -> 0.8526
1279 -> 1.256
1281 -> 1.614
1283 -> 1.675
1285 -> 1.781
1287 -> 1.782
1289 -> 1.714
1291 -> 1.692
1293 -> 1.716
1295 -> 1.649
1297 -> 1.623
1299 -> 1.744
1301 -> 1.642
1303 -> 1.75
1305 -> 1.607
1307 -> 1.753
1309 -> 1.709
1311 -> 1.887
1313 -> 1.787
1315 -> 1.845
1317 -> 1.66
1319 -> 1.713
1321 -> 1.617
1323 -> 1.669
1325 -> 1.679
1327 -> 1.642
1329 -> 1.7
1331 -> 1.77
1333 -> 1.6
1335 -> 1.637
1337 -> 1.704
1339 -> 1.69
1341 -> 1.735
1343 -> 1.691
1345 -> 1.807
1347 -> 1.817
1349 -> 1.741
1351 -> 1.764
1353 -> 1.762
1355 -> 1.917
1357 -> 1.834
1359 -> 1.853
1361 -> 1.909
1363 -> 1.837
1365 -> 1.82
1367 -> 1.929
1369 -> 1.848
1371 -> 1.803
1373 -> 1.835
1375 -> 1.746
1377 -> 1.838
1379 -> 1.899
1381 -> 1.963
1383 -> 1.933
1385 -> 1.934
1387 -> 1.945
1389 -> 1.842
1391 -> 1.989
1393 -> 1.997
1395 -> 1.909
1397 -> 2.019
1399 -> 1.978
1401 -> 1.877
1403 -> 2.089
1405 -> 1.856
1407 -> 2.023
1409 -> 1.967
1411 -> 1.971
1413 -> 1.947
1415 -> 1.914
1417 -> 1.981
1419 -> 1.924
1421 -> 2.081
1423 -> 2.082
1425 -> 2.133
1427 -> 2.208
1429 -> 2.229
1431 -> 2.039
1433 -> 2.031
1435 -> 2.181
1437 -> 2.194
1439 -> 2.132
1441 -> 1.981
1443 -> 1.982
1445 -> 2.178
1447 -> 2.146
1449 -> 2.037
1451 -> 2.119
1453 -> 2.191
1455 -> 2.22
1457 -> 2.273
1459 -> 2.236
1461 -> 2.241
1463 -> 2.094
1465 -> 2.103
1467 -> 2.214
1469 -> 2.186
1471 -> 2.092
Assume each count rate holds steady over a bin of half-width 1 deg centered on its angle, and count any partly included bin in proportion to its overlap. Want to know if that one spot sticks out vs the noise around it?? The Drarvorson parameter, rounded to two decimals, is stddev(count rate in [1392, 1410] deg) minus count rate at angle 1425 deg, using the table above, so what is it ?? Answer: -2.06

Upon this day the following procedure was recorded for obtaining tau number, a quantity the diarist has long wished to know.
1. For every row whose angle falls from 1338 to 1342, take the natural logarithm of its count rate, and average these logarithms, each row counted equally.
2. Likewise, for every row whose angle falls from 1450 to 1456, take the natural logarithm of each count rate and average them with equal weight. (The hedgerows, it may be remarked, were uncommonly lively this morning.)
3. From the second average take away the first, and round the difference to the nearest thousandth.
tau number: 0.240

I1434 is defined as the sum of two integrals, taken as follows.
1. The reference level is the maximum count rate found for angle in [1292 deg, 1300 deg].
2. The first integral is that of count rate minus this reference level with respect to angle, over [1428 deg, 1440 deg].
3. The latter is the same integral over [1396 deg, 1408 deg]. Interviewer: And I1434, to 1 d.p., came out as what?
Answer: 7.4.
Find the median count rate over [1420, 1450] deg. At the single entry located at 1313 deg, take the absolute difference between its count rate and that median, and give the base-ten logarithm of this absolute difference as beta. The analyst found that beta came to -0.46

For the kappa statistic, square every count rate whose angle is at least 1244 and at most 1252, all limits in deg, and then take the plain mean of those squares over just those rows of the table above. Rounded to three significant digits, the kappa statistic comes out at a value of 3.31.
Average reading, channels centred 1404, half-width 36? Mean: 1.98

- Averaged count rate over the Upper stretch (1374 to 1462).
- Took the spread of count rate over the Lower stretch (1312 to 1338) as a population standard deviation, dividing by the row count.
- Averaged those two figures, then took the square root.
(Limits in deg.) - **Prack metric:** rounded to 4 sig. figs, 1.025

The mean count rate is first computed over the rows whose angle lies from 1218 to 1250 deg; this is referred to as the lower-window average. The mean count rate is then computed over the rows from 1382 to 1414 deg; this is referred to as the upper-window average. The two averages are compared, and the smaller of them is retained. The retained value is 1.69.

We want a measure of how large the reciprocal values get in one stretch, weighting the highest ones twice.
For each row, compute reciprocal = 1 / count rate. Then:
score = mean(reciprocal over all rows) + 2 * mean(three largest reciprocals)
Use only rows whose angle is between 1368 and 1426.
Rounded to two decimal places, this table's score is 1.63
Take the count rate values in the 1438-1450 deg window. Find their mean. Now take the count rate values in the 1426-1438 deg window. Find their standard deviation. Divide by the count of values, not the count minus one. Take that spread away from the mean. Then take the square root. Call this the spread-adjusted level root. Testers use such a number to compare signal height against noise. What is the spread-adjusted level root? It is 1.41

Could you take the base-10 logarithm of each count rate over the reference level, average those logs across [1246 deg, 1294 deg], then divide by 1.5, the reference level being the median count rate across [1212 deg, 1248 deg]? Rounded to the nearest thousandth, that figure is -0.010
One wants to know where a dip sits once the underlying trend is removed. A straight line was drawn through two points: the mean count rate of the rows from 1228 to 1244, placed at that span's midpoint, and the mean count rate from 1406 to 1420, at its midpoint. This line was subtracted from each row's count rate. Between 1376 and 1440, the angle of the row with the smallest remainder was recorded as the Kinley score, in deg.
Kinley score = 1405 deg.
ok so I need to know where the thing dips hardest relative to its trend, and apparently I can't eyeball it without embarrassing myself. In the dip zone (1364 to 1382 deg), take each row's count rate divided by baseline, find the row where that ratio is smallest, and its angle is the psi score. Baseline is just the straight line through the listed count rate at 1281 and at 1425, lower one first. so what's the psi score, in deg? 1375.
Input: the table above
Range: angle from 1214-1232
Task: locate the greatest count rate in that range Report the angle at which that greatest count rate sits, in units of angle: 1231 deg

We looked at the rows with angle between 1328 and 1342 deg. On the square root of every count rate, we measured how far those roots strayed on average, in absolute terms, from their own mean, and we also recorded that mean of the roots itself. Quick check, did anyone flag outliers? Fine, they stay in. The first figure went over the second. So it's 0.0123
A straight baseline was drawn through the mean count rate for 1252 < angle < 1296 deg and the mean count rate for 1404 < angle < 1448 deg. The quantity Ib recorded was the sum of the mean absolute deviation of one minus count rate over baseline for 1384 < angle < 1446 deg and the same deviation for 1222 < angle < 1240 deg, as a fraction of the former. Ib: 1.8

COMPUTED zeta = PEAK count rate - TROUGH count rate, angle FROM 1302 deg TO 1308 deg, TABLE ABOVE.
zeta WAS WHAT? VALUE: 0.15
